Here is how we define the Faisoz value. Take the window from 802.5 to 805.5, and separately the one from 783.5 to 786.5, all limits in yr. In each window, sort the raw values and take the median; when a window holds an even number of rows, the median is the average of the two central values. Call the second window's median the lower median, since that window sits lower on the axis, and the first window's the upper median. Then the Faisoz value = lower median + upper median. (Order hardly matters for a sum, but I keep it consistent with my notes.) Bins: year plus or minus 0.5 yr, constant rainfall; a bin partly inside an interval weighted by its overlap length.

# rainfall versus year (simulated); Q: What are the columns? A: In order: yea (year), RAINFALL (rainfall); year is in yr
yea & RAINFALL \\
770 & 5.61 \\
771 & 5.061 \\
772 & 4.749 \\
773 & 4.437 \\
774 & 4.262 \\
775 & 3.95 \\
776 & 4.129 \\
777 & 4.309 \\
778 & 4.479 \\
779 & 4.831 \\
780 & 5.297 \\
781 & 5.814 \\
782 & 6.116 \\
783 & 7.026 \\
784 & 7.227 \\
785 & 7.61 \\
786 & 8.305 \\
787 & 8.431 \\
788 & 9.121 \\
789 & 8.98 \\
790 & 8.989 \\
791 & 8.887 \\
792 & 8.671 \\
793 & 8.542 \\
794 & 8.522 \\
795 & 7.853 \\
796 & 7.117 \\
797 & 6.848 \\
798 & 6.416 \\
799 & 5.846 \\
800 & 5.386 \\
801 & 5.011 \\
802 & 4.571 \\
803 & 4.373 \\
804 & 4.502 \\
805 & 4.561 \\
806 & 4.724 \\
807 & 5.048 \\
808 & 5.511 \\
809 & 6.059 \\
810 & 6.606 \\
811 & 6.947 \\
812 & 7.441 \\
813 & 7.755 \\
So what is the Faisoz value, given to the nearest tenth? 12.1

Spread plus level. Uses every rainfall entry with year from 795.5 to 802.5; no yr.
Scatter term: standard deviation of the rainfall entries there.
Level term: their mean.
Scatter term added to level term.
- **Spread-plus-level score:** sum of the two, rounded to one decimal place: 6.8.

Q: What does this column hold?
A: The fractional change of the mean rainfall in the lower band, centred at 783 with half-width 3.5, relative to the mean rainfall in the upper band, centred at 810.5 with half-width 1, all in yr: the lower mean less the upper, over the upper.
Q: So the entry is 0.0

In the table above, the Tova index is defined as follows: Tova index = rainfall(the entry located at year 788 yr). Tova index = 9.121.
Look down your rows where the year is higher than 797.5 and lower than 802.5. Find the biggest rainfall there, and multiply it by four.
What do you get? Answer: 26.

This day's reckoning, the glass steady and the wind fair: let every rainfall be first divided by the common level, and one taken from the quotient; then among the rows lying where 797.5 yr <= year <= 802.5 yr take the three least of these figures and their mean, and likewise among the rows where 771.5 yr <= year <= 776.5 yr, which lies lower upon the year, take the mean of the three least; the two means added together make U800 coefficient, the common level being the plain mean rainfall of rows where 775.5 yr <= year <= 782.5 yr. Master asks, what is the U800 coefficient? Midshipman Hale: -0.2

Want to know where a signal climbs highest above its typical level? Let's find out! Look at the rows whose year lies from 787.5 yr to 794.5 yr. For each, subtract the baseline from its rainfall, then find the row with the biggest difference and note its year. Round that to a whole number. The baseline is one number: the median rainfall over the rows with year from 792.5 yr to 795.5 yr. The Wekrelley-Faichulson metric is 788 yr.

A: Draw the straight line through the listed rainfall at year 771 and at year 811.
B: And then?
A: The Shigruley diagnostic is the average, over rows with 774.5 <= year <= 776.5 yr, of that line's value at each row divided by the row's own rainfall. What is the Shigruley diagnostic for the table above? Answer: 1.3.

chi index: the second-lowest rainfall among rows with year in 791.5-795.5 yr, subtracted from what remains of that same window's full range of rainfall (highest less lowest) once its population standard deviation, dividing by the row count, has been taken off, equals -8.0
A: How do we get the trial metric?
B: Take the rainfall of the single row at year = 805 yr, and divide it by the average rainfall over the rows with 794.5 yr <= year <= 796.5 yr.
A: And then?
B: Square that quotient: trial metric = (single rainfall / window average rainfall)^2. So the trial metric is 0.37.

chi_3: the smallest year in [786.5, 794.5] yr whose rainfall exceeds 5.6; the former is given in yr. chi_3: 787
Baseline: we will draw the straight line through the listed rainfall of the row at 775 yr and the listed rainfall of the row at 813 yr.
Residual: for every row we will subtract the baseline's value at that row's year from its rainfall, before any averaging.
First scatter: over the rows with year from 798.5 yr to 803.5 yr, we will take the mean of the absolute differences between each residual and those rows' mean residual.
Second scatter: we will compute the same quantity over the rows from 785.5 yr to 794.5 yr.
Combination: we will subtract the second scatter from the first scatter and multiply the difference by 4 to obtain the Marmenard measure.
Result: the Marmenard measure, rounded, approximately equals 1.2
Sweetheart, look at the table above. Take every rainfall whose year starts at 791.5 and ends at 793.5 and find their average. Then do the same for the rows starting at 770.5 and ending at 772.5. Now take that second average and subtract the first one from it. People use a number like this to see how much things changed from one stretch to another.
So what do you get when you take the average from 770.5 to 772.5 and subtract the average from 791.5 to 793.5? -4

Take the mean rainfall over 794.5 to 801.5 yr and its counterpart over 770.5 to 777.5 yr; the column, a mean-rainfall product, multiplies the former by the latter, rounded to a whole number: 28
